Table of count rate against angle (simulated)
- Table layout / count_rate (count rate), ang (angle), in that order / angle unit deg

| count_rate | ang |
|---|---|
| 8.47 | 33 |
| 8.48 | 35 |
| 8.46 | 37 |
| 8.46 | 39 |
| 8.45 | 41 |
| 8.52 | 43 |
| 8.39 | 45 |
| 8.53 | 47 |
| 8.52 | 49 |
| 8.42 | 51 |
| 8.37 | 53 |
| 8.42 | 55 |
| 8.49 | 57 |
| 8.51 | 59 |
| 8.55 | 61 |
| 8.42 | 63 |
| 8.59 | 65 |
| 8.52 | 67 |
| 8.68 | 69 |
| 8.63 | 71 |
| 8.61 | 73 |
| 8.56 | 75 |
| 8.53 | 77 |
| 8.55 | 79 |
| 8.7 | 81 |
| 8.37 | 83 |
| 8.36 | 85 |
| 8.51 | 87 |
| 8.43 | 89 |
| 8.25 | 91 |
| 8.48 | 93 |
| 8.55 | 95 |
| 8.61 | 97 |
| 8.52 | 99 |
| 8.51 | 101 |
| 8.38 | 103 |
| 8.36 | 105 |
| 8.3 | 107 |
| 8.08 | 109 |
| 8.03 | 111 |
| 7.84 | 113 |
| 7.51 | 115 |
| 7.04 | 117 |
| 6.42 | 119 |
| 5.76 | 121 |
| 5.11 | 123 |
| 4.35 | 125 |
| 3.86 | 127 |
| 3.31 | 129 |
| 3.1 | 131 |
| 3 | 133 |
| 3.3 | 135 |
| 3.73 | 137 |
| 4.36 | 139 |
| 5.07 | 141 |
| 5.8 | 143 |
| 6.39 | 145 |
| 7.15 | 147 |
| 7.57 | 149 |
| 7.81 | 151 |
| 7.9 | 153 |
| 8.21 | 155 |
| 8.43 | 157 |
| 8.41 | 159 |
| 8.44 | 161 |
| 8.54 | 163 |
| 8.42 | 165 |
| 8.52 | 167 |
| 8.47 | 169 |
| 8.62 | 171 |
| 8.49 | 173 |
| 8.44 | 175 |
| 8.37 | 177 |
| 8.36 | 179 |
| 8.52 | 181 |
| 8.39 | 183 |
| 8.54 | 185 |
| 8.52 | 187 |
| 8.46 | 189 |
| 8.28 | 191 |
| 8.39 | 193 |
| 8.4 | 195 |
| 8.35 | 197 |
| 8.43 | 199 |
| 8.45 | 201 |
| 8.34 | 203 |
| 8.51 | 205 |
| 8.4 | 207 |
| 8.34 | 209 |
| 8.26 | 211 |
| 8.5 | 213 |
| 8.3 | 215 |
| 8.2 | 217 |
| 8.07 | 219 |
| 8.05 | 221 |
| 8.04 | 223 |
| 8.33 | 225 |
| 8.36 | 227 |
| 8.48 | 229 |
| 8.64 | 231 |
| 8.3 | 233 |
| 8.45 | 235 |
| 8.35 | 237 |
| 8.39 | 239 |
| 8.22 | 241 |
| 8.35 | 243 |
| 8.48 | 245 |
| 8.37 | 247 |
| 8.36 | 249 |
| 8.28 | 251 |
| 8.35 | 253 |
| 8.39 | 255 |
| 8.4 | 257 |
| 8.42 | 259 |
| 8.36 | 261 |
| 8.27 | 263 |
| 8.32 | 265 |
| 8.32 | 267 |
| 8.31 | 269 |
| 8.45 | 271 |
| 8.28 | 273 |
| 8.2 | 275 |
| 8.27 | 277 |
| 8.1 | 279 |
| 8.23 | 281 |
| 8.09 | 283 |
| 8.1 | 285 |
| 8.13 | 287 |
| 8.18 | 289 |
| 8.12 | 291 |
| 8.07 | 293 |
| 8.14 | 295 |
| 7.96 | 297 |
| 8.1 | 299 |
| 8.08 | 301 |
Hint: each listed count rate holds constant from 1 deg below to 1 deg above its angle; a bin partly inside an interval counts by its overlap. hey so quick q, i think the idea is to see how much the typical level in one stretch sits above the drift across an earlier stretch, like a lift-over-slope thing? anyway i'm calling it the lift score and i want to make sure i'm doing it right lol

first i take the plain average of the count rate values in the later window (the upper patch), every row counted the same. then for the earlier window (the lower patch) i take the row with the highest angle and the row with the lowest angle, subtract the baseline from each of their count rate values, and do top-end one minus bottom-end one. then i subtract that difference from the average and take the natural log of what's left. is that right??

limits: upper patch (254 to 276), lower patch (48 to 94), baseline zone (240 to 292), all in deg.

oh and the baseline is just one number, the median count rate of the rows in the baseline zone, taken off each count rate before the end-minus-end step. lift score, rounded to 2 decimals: 2.13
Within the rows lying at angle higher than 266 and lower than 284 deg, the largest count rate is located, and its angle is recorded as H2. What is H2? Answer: 271 deg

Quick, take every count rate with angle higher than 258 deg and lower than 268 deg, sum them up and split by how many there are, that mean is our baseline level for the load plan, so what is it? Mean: 8.34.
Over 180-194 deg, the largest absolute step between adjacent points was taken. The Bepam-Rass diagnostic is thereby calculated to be 0.18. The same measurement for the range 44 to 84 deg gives 0.33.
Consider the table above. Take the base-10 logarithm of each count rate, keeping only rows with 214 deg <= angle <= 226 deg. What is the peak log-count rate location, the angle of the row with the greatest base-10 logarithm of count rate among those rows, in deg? 225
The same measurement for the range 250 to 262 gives 259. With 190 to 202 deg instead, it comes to 201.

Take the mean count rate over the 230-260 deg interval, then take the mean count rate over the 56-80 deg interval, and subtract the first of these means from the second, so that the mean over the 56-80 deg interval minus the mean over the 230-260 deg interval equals 0.17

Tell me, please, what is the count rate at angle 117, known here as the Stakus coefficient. 7.04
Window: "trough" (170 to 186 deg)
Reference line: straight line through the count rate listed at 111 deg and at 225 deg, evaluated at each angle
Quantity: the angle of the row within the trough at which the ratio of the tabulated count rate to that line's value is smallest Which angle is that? 179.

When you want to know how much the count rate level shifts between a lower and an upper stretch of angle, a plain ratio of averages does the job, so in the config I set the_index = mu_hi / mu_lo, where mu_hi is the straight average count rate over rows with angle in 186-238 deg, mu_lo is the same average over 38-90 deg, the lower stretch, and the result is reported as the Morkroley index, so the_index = 0.98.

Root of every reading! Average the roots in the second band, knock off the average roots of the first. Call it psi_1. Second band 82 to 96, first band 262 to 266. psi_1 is 0.02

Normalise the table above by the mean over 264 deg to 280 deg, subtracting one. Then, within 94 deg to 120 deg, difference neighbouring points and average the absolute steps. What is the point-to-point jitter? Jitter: 0.023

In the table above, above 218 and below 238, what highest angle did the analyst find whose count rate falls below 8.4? 237 deg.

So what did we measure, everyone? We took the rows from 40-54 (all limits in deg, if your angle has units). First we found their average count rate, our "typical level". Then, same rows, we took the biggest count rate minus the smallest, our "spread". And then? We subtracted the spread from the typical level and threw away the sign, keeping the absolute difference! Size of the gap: 8.3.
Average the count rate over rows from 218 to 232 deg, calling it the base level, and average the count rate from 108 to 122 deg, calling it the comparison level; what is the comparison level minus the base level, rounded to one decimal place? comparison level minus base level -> -1.0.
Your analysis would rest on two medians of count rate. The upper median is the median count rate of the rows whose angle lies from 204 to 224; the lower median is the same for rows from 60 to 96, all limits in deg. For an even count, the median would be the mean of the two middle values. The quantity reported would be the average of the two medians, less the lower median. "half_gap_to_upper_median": -0.13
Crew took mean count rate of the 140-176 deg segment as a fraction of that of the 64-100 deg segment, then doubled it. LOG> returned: 1.83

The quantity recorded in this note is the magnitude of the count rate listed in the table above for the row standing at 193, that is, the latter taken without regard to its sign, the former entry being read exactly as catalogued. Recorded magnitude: 8.39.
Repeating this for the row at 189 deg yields 8.46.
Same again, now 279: 8.10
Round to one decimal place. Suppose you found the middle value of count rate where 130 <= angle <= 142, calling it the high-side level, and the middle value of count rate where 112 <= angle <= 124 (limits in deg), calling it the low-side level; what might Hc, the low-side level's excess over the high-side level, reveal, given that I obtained 3.2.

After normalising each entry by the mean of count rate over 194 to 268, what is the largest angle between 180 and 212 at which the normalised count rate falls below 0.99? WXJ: 211 deg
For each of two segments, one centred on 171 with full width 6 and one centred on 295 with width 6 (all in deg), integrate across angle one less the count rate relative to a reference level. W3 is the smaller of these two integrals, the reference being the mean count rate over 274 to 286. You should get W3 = -0.27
